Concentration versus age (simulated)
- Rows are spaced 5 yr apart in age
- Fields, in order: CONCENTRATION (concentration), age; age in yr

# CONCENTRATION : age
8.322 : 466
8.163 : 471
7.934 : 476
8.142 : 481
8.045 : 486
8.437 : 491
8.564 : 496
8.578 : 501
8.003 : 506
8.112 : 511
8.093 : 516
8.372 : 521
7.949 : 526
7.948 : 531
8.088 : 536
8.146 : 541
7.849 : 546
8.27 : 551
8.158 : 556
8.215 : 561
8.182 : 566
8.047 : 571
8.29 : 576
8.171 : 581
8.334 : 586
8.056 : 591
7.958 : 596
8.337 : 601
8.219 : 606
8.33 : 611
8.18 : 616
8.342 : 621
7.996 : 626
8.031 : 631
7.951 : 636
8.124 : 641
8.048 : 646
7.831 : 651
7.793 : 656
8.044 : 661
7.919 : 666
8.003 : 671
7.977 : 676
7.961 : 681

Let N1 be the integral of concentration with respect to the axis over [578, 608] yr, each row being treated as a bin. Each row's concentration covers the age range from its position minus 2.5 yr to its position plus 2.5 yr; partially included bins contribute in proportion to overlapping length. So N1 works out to 245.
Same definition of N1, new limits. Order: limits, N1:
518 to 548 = 242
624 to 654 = 240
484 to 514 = 249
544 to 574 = 244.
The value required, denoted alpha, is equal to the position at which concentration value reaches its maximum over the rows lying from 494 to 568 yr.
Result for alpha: 501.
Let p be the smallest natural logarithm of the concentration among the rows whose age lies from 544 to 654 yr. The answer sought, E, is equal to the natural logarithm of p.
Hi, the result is 0.722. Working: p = 2.06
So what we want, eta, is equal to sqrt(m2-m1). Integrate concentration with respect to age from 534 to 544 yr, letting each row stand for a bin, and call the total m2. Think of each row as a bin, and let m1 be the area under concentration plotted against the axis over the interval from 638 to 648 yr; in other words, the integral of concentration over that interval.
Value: 0.5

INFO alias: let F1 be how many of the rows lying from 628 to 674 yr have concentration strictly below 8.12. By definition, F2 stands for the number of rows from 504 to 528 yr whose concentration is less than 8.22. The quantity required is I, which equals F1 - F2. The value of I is 4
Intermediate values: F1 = 8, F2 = 4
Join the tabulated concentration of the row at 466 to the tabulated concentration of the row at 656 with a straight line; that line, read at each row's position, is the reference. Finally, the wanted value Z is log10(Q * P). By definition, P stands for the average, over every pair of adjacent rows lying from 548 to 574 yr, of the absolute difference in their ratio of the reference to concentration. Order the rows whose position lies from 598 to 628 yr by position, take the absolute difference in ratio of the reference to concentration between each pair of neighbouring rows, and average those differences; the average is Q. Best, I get -3.72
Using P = 0.0093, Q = 0.0204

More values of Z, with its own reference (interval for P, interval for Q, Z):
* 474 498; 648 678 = -3.48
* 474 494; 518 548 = -3.17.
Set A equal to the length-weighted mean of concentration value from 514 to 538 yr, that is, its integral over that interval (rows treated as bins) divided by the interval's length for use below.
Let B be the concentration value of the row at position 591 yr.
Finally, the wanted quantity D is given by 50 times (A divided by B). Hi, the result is 50.2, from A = 8.09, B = 8.056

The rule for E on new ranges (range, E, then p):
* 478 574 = 0.723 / 2.06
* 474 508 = 0.728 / 2.07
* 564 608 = 0.730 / 2.07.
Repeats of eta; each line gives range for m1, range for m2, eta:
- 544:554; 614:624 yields 1.3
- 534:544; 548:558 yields 1.0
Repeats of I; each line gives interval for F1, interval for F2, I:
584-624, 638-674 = -5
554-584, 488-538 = -5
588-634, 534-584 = -4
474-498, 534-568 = -4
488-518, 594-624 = 0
